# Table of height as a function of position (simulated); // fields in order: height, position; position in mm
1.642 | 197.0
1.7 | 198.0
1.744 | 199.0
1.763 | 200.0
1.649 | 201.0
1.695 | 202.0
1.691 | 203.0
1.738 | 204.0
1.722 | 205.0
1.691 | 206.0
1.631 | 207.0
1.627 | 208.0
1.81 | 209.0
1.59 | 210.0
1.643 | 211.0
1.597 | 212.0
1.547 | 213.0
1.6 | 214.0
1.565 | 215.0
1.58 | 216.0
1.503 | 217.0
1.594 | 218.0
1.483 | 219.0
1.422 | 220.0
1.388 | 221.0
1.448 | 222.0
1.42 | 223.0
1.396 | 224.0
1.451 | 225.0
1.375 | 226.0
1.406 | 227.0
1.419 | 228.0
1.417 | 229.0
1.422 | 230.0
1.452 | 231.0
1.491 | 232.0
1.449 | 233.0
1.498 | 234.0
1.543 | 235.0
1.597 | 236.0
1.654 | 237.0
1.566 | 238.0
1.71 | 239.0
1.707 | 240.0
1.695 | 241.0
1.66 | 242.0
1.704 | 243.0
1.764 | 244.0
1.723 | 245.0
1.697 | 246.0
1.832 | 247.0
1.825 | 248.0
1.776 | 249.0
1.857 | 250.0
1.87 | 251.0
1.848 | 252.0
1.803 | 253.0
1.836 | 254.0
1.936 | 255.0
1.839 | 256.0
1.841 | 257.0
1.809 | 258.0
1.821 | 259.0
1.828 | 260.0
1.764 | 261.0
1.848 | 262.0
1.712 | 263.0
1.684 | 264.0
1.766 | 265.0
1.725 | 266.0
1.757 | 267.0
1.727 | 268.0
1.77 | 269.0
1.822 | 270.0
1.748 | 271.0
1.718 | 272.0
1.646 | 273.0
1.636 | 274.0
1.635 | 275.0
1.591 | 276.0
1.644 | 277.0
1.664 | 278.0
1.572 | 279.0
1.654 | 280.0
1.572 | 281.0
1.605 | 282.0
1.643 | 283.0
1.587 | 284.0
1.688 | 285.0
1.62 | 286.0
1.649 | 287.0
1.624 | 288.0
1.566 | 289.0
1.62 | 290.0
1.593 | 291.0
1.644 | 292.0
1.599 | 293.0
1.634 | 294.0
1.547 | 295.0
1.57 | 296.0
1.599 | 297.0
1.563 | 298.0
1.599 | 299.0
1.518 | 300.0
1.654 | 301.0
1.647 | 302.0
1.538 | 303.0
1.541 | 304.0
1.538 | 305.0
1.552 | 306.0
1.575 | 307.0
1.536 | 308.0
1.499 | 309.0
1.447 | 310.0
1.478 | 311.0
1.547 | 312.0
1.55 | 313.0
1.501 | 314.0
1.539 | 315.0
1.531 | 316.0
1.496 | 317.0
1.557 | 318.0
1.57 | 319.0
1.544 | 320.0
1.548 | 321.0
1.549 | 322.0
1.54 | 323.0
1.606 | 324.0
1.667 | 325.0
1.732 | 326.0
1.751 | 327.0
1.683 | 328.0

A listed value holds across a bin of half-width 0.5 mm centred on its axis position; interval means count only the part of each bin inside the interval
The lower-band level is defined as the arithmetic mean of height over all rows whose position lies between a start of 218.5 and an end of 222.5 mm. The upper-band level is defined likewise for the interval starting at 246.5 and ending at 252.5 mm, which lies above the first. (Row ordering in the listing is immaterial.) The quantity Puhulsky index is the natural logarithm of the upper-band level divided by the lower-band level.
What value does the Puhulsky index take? 0.25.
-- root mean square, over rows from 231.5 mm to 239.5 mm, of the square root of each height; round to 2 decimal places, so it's 1.25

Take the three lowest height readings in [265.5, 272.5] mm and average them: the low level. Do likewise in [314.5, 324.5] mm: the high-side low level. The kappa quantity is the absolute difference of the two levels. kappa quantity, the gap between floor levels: 0.20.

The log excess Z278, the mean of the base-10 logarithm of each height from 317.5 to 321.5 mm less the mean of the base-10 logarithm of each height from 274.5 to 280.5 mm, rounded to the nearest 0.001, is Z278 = -0.020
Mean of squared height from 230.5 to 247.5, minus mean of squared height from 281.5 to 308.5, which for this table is 0.1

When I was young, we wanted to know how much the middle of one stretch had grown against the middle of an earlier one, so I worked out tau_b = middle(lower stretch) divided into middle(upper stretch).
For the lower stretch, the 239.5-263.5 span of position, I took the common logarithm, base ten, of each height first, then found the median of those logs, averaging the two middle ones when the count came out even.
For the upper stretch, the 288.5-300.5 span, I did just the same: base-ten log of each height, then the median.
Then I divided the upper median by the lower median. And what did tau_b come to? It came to 0.78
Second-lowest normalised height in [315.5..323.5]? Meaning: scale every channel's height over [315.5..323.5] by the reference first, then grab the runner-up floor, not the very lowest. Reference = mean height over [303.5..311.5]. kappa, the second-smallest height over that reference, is 1.01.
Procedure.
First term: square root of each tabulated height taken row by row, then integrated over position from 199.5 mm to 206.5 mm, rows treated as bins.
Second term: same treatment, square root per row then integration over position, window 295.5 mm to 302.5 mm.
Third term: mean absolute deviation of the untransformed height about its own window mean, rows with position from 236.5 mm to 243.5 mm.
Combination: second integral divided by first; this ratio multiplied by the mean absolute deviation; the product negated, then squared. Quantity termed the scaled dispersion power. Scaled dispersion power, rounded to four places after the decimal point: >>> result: 0.0013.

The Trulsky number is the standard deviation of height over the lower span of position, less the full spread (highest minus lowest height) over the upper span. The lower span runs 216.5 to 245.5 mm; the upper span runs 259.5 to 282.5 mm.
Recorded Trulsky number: -0.15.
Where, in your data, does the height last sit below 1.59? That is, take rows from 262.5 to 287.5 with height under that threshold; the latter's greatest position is 284.0 mm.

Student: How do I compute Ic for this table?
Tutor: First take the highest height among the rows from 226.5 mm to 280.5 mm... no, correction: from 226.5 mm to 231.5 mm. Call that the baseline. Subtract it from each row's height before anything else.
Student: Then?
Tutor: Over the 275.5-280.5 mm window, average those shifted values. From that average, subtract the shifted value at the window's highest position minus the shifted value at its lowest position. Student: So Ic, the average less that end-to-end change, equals 0.11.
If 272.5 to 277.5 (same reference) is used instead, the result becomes 0.18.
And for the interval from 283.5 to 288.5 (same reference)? 0.14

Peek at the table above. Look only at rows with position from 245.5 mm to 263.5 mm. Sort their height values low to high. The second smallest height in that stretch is 1.712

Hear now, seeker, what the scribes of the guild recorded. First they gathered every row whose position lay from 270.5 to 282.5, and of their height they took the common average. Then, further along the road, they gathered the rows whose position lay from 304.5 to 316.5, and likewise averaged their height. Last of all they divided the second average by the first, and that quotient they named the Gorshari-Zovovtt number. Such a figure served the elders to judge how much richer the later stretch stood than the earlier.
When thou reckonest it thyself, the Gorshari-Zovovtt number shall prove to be 0.93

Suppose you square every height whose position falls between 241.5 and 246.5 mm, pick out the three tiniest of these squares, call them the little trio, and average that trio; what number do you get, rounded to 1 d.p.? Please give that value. 2.8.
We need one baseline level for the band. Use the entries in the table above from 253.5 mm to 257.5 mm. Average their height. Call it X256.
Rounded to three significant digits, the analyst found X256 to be 1.86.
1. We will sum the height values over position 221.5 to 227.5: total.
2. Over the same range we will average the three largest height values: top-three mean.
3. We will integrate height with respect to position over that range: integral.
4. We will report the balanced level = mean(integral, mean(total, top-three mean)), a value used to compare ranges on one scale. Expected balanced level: 6.7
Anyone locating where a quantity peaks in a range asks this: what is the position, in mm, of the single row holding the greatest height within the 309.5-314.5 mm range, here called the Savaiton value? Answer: 313.0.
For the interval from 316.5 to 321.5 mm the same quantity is 319.0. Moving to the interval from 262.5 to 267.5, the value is 265.0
